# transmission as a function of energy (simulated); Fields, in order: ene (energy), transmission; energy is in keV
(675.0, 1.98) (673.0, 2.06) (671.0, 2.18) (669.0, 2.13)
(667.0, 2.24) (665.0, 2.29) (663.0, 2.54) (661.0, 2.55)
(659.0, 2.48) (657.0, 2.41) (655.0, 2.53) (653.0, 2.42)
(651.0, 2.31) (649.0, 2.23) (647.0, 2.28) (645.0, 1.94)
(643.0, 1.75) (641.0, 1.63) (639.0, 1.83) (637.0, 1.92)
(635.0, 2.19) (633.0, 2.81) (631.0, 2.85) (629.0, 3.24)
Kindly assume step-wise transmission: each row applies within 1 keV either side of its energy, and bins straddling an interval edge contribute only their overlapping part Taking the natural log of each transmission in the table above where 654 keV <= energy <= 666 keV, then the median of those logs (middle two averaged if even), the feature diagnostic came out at 0.918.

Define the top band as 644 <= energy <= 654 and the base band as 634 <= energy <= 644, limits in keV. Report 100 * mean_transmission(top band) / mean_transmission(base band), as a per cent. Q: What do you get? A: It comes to 120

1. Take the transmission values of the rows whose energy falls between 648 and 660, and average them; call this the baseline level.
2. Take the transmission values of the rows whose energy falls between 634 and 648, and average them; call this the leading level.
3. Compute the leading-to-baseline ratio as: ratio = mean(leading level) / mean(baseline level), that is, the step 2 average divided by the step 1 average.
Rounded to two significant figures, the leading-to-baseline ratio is 0.81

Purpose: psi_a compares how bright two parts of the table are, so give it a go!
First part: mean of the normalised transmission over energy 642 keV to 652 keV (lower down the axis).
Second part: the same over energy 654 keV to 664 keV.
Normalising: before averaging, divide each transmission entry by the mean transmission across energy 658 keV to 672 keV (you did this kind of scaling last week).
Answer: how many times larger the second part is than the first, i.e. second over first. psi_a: 1.19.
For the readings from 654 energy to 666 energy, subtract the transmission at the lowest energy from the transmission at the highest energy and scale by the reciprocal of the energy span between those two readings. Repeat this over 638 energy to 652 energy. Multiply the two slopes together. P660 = -0.0010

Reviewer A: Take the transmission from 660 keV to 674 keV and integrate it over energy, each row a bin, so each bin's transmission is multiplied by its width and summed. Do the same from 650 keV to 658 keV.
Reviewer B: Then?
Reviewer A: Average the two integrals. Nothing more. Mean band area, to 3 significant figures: 25.7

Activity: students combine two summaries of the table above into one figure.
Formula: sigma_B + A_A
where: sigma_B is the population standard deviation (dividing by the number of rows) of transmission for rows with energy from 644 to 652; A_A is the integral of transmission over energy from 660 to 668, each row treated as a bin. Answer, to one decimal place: 19.4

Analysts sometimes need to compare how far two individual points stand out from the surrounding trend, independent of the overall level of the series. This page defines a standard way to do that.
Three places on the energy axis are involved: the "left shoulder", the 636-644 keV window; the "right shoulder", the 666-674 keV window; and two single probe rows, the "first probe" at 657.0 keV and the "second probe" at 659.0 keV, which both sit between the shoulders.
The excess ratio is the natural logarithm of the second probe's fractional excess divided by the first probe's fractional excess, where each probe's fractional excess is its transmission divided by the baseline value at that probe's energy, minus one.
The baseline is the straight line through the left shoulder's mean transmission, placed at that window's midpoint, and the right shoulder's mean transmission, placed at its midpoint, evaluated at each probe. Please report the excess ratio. 0.09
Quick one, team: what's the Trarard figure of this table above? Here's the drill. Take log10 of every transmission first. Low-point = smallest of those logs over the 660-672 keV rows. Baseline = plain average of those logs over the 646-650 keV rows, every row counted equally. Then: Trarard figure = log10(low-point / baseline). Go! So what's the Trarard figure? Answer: -0.03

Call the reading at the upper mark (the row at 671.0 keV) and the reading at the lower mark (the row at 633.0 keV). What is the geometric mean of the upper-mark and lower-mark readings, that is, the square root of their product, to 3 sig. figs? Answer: 2.48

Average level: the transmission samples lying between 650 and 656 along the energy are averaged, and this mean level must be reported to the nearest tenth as 2.4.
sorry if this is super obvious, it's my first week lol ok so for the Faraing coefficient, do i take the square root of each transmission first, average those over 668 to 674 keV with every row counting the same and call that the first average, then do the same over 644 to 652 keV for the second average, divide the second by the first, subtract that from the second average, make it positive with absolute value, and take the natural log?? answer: -0.77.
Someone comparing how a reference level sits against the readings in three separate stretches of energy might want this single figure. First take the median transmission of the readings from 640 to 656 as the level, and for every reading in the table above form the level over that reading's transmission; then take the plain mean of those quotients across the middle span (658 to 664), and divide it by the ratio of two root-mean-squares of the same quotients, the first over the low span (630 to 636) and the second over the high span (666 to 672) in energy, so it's 1.05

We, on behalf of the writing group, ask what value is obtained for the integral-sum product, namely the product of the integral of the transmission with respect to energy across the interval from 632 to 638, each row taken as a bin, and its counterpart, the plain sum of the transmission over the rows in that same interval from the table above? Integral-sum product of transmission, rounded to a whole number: 96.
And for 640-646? 57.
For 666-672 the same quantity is 86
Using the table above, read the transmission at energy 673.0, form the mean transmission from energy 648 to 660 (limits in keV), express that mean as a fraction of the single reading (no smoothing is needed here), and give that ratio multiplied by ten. 11.6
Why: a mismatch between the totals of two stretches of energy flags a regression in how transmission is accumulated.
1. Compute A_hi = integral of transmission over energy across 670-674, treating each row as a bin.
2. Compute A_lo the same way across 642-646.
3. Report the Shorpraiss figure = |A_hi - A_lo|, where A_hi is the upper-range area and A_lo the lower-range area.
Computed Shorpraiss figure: 1.10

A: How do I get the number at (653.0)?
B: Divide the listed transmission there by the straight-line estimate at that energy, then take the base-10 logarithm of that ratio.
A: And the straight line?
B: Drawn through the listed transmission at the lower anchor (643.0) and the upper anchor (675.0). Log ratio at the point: 0.12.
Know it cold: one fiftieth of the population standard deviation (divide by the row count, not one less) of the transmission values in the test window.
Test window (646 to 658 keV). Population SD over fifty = 0.0020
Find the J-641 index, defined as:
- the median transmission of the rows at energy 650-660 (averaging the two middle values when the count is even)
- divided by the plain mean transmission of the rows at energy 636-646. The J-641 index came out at 1.33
